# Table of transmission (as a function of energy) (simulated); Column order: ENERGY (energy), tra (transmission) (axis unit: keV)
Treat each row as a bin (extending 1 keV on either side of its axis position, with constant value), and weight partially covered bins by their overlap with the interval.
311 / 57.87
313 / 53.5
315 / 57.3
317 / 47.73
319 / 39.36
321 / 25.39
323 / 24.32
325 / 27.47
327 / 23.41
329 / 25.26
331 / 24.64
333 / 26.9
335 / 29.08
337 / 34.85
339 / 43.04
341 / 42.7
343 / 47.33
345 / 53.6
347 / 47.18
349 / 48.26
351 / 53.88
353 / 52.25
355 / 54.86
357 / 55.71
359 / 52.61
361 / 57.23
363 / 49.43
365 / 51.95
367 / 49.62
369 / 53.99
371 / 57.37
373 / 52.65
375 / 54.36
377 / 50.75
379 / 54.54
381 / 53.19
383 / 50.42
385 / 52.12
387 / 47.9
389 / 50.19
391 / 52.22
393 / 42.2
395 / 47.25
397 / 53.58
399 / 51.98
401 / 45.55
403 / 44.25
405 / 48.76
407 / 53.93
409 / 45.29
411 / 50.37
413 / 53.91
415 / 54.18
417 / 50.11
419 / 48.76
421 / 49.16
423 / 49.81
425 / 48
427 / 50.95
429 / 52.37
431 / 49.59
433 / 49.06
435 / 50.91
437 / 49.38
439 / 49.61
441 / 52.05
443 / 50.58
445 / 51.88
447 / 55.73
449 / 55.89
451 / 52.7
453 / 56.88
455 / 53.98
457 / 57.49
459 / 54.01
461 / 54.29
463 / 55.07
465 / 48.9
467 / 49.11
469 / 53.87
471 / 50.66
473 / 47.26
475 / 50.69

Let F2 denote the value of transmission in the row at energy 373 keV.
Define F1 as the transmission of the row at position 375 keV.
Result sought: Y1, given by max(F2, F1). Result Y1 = 54.4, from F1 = 54.36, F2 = 52.65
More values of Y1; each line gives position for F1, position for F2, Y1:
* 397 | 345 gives 53.6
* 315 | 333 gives 57.3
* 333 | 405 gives 48.8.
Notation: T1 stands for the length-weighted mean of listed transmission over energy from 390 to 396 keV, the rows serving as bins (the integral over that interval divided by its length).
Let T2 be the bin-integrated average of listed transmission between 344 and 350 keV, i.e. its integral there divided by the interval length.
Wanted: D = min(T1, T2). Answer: 47.2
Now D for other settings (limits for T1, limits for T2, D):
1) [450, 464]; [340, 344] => 45.0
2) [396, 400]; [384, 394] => 48.9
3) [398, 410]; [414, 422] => 48.3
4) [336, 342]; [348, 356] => 40.2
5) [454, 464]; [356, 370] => 52.9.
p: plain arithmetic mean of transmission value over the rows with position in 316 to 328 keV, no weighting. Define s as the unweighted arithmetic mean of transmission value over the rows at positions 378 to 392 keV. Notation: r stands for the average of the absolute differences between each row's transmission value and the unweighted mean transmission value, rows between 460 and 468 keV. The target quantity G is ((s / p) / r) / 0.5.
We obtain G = 1.2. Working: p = 31.3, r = 2.84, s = 51.5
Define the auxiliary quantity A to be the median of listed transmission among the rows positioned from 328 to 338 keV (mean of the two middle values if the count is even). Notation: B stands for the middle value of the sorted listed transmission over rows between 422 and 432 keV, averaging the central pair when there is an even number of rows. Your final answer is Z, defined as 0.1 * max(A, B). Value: 4.98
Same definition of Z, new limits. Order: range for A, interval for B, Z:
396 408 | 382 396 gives 5.04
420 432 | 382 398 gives 5.03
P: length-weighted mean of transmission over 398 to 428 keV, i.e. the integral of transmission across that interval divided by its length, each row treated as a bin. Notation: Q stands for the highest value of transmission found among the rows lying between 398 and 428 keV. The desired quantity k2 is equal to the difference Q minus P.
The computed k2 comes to 4.5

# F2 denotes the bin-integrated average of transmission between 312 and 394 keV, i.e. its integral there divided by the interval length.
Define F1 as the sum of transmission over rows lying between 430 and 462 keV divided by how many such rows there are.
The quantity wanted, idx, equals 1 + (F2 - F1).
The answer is -6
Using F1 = 52.8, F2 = 46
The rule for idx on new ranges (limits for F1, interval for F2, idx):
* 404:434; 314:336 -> -17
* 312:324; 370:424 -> 10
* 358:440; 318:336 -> -22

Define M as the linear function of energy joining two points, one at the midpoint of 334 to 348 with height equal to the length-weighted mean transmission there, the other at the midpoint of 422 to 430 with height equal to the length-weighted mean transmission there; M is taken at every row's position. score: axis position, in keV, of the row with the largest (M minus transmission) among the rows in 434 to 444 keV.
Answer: 437 keV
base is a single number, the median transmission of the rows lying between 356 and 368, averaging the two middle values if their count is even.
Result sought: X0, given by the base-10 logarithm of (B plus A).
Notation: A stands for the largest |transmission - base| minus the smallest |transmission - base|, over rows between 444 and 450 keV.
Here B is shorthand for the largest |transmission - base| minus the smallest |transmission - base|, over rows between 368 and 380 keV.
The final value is 0.90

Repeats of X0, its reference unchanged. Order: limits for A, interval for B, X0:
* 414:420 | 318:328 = 1.24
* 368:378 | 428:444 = 0.89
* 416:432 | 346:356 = 0.97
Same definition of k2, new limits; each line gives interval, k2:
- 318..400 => 11.9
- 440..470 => 4.0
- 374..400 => 3.7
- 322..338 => 7.9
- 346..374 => 4.7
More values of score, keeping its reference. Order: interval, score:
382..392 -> 387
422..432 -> 425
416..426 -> 425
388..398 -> 393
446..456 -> 451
